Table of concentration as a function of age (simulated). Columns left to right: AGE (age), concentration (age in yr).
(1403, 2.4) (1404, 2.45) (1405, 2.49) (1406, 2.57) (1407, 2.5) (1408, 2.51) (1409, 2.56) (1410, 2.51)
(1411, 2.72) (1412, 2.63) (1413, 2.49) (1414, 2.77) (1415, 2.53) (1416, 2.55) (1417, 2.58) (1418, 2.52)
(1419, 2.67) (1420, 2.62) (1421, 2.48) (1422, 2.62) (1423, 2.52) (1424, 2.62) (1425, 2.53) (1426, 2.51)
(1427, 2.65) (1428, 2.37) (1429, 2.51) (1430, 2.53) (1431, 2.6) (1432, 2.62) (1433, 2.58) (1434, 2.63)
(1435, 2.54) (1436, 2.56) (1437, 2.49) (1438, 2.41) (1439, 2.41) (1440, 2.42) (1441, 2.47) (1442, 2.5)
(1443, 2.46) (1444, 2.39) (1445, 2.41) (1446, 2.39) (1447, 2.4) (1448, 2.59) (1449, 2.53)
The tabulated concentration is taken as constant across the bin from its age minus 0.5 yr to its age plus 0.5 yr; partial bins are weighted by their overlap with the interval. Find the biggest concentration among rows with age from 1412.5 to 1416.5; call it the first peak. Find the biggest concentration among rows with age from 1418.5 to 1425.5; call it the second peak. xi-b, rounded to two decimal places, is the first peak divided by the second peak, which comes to 1.04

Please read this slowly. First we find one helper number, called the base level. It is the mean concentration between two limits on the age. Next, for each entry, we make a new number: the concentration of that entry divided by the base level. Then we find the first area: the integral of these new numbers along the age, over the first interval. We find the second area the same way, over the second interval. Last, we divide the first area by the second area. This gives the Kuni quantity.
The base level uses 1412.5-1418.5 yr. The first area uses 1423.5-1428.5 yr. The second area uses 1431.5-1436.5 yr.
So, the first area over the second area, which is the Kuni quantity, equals 0.98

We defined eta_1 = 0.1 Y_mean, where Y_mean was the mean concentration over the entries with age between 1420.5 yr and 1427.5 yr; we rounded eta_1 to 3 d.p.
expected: 0.256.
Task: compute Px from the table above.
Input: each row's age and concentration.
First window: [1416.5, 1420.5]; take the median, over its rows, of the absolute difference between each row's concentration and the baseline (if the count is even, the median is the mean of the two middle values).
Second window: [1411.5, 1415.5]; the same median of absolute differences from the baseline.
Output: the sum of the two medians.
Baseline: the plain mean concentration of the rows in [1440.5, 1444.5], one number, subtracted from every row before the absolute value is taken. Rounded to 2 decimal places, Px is 0.27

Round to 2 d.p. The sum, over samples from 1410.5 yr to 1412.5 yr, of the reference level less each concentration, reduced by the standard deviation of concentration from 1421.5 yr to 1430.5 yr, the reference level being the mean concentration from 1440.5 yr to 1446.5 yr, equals -0.56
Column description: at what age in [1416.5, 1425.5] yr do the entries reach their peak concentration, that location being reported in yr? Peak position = 1419 yr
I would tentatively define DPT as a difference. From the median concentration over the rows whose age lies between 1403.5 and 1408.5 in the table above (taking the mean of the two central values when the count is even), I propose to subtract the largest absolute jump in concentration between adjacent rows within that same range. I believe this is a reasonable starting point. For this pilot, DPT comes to 2.42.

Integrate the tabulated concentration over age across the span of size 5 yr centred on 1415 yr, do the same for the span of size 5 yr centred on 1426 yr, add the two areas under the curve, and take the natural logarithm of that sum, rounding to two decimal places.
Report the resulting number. 3.24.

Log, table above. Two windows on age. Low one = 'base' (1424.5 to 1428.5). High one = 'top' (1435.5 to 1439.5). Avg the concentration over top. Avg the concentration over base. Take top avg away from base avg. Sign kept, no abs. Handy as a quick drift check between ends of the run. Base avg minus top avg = 0.05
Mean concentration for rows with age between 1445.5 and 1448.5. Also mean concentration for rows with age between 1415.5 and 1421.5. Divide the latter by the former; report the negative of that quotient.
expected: -1.04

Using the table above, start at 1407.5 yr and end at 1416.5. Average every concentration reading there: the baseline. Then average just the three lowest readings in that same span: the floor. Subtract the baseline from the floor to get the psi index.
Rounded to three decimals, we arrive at -0.082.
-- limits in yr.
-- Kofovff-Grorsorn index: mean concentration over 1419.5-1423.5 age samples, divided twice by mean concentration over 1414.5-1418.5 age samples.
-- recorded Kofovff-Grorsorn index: 0.40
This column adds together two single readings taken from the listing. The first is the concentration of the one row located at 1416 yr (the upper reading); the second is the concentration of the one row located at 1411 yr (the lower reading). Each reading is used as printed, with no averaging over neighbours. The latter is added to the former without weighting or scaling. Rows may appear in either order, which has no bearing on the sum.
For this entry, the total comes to 5.27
